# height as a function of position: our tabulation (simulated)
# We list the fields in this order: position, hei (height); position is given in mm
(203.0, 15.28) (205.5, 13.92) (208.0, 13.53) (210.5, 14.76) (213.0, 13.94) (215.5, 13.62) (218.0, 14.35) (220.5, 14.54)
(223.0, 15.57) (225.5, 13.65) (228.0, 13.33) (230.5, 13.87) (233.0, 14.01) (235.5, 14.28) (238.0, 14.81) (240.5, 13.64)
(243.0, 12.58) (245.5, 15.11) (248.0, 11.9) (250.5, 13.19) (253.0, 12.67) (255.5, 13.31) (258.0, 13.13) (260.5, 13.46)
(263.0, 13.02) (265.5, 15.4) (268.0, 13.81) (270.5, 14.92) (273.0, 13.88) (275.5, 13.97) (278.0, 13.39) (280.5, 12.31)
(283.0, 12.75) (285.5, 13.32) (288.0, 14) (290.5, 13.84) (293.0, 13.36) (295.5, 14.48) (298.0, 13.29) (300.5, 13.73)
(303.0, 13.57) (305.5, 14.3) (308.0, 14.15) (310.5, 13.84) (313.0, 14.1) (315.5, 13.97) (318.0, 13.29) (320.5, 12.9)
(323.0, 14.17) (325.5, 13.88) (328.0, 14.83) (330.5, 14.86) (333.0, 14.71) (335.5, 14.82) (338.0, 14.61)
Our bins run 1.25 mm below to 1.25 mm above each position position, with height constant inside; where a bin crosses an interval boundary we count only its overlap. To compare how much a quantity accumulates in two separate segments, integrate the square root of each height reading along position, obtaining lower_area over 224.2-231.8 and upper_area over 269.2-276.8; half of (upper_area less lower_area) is 0.3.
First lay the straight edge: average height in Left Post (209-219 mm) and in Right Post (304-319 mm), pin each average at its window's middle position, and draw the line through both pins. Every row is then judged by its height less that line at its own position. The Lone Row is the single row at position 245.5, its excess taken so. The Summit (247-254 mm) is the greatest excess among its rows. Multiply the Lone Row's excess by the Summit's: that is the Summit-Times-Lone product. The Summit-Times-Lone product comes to -0.9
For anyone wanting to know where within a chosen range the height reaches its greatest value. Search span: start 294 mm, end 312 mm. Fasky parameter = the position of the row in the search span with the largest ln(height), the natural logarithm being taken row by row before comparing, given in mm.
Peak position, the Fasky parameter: 295.5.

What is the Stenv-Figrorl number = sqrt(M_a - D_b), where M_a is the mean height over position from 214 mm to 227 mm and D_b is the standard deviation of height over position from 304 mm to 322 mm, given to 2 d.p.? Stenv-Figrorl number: 3.72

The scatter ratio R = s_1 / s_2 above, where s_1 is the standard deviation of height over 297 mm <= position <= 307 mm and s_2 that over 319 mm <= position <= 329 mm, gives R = 0.53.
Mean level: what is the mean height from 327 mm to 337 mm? 14.8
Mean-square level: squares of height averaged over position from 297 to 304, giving 183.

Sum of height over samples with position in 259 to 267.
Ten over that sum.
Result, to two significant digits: 0.24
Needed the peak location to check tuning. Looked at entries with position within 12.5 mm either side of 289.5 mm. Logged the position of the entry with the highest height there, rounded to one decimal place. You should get 295.5 mm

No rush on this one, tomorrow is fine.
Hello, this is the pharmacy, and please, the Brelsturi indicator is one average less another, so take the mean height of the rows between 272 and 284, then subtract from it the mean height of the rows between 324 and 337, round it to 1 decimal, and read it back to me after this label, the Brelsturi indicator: -1.4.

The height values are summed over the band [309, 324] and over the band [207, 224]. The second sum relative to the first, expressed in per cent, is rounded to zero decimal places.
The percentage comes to 122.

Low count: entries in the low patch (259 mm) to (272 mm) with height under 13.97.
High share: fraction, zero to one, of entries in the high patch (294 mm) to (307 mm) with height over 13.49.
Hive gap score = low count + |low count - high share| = 5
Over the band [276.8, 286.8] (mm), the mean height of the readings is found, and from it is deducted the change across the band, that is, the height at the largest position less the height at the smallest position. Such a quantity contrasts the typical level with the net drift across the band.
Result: 13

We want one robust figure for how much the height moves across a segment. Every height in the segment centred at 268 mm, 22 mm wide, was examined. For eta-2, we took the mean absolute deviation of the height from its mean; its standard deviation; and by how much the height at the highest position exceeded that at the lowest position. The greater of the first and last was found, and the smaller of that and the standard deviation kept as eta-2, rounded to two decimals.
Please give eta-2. 0.58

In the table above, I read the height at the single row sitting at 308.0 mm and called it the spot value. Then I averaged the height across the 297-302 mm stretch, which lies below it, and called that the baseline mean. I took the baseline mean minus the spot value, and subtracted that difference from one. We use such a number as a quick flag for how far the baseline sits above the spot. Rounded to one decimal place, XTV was 1.6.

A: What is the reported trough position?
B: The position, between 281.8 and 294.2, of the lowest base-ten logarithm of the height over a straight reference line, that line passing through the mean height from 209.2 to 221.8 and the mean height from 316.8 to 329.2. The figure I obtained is 283.0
